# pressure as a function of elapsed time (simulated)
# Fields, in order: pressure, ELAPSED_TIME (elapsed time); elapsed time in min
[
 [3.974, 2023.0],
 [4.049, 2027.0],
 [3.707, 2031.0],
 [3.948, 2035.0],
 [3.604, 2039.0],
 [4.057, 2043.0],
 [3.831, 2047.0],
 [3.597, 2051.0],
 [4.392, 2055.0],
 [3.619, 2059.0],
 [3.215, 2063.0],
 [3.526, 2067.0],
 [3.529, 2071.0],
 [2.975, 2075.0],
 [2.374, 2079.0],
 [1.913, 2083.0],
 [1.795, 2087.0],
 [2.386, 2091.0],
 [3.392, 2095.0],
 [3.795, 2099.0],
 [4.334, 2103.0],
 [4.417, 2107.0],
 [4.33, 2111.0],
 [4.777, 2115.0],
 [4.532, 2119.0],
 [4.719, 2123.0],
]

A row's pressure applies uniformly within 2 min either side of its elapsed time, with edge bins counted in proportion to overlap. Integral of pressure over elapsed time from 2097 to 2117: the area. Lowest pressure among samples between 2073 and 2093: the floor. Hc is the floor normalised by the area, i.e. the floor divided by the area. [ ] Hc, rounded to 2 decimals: 0.02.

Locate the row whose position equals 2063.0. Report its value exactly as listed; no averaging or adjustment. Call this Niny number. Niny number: 3.215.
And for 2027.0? 4.049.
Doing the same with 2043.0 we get 4.057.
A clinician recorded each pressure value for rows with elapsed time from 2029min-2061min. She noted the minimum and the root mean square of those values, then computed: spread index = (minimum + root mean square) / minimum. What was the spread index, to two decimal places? 2.07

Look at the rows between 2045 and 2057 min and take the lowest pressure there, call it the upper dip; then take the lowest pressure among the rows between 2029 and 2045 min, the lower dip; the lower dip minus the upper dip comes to 0.0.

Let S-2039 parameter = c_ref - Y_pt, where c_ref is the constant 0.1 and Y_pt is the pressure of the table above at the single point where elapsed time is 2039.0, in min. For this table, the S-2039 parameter -3.50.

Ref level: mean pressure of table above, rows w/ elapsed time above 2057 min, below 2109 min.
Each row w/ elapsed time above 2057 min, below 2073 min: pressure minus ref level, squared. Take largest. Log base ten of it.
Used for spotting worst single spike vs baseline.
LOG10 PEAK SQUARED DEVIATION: -0.70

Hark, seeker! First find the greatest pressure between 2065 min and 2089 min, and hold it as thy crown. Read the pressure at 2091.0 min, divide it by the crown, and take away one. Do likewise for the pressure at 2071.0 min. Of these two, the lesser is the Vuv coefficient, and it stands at -0.32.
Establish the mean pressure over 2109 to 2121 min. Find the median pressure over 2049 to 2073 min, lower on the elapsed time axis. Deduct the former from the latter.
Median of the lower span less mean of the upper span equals -1.0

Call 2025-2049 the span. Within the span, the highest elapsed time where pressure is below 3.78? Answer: 2039.0 min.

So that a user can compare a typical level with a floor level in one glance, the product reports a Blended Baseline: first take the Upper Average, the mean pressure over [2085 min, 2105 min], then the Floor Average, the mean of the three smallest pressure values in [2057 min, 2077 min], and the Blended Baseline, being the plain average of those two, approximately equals 3.2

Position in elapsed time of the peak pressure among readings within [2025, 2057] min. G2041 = 2055.0 min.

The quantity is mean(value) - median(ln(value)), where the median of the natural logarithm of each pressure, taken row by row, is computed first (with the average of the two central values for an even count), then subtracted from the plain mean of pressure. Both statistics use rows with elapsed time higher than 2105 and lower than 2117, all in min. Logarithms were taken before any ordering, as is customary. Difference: 3.0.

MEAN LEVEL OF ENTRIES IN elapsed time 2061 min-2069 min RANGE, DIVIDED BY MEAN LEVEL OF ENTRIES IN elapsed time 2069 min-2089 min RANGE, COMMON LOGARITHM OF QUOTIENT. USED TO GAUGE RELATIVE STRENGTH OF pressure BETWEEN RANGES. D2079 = 0.127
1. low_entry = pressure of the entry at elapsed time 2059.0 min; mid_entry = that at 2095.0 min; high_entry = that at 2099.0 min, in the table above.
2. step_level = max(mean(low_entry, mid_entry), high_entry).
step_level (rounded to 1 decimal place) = 3.8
